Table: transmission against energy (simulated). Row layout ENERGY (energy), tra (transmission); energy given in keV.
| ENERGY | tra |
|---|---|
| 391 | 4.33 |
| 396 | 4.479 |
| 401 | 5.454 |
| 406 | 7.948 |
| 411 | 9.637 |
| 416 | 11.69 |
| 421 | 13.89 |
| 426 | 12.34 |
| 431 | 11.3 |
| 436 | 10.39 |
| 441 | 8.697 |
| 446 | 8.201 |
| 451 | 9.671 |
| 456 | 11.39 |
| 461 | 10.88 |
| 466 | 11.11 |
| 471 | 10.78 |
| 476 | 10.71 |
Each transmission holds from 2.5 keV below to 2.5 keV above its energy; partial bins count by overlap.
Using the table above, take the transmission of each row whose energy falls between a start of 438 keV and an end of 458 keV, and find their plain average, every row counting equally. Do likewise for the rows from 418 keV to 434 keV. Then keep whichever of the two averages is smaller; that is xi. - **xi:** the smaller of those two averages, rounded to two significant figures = 9.5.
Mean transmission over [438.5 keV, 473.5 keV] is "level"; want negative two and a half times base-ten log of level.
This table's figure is -2.51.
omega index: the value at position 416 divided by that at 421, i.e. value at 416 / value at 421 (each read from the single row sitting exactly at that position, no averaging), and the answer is 0.84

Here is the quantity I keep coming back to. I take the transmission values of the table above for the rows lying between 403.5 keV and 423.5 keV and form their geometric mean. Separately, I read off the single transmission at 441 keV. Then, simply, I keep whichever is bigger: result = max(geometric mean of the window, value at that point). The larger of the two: 10.6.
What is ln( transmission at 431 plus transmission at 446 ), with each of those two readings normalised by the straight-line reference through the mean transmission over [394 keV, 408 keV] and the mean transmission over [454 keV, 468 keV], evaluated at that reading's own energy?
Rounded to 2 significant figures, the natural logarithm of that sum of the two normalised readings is 0.77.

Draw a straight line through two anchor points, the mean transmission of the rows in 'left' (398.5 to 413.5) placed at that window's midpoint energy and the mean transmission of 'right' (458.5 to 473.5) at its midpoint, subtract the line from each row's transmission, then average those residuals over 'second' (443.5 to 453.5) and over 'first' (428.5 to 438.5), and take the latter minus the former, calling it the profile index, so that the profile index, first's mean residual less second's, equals 3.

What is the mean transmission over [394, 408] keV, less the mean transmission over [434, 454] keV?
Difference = -3.3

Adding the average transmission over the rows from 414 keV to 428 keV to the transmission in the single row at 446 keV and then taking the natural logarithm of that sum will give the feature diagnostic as 3.04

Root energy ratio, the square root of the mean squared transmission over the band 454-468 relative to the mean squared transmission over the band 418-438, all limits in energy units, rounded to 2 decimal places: 0.92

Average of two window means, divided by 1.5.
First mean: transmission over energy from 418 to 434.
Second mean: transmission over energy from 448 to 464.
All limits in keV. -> 7.7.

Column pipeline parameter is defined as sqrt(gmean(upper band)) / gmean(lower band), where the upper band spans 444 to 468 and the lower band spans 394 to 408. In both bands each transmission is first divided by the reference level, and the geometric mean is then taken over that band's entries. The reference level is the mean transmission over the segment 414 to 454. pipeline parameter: 1.81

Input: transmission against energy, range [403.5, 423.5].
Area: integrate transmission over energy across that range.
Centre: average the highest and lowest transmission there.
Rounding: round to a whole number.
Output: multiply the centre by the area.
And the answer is 2357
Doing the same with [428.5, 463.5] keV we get 3454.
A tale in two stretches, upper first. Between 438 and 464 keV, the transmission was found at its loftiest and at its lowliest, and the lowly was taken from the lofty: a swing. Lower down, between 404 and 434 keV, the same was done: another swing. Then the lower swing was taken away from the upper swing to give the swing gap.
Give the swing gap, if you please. -2.8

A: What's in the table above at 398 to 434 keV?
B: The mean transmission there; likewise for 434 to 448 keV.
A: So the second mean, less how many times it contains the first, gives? 8.2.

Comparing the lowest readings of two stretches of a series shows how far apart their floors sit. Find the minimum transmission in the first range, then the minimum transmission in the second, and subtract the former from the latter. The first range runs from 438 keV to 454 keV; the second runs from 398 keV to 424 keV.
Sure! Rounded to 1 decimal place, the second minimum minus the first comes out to -2.7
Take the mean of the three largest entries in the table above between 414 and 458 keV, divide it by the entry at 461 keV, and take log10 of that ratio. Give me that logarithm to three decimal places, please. 0.065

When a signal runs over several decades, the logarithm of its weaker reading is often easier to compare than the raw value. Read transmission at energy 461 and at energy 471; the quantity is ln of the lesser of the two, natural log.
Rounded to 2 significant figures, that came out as 2.4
